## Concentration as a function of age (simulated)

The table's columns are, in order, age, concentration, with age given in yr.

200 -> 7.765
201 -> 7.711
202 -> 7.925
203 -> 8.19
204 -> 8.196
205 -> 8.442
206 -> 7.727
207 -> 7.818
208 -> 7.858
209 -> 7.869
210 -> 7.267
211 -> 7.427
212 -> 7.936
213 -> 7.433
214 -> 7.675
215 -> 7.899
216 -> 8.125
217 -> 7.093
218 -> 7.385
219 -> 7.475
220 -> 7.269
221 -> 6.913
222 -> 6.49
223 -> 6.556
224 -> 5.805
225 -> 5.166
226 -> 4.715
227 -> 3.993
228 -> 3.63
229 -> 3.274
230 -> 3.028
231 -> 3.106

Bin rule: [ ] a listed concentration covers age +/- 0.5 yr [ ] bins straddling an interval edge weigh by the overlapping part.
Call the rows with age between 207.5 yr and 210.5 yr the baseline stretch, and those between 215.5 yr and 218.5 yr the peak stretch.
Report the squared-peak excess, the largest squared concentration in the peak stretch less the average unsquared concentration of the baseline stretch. 58.4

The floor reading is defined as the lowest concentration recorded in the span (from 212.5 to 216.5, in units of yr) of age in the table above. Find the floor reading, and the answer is 7.433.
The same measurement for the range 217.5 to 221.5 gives 6.913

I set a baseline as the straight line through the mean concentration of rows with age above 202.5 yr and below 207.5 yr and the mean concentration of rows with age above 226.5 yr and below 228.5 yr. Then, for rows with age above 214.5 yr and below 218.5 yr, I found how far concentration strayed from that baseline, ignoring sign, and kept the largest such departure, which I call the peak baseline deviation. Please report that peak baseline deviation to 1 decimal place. 2.1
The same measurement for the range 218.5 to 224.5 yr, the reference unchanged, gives 2.1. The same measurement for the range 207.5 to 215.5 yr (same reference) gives 1.7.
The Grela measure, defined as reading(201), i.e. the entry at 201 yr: 7.711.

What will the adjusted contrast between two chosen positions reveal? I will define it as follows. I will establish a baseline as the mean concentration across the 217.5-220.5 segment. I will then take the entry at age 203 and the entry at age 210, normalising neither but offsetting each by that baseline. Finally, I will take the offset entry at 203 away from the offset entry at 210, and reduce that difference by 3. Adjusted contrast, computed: -3.9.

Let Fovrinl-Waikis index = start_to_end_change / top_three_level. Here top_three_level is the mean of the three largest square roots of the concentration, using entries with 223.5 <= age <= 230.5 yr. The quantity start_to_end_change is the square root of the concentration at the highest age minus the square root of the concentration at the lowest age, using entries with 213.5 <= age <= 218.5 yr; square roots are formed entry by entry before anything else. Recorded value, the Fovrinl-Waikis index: -0.023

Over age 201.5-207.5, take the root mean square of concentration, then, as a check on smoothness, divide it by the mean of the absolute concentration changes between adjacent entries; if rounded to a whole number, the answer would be 30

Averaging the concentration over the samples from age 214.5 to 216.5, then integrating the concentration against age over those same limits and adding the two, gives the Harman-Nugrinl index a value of 24.0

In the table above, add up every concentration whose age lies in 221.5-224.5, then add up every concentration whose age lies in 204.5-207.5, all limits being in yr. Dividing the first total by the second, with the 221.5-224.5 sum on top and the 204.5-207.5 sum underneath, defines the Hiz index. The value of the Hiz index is 0.79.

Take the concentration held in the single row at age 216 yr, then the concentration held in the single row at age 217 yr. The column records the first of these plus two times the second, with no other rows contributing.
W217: 22.3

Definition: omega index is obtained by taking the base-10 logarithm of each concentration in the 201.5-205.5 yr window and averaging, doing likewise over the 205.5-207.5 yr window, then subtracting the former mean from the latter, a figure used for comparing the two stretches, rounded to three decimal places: -0.023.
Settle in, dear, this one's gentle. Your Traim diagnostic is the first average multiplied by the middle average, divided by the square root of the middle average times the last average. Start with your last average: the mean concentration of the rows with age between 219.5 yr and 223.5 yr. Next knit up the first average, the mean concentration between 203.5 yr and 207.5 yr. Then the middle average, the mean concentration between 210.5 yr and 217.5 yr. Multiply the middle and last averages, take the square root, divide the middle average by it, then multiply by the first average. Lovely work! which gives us 8.5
